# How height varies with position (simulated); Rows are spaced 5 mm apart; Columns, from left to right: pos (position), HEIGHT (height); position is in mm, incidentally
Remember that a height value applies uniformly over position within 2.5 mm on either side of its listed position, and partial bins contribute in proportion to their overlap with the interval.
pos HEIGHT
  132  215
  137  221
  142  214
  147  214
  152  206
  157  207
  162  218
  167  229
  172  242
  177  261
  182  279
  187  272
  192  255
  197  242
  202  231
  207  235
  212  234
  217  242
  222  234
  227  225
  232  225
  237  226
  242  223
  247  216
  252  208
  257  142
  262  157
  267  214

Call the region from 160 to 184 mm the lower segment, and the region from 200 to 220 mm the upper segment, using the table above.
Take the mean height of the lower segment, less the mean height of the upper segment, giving 10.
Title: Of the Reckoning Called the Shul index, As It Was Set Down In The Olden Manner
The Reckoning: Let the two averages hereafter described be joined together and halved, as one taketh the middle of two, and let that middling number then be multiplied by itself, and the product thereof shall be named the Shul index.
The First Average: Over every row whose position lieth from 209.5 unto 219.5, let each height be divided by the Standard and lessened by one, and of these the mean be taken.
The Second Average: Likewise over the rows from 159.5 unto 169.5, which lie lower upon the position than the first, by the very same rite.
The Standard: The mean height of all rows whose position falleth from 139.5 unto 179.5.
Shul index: 0.001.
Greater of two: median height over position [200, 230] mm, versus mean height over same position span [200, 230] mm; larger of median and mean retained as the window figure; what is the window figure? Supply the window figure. 234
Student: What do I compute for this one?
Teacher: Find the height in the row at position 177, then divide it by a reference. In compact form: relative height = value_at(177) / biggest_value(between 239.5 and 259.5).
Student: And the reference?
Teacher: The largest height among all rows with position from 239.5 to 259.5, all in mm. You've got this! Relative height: 1.17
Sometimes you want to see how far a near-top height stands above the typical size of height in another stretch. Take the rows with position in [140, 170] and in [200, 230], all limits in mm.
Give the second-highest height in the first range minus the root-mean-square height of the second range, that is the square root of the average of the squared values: -16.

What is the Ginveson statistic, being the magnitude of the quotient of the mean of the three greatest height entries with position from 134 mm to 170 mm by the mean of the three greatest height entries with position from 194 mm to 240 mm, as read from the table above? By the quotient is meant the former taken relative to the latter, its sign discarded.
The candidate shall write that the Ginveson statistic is 0.93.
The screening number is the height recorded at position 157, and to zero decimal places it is 207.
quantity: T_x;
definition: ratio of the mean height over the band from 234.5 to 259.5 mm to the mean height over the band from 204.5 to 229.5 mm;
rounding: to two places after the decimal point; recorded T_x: 0.87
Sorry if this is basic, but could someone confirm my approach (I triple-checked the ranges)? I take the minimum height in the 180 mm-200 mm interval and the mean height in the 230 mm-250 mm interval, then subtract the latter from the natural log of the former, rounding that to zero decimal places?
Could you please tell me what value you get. -217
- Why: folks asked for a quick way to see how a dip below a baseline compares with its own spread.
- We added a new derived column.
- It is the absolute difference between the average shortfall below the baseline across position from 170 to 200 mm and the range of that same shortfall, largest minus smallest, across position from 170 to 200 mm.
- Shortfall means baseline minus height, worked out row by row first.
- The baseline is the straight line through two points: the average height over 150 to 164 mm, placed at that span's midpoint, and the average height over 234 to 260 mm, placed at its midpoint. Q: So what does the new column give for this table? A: 88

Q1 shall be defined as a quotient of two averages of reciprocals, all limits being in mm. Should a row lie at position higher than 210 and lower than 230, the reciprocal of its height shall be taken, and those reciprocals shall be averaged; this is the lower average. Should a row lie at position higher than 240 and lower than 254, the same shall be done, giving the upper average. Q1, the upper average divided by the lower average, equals 1.08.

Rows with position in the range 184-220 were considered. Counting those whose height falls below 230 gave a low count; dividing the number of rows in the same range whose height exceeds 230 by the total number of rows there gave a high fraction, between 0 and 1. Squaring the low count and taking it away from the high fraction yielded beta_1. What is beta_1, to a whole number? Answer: 1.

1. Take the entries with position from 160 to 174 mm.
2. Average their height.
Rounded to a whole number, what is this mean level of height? 230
